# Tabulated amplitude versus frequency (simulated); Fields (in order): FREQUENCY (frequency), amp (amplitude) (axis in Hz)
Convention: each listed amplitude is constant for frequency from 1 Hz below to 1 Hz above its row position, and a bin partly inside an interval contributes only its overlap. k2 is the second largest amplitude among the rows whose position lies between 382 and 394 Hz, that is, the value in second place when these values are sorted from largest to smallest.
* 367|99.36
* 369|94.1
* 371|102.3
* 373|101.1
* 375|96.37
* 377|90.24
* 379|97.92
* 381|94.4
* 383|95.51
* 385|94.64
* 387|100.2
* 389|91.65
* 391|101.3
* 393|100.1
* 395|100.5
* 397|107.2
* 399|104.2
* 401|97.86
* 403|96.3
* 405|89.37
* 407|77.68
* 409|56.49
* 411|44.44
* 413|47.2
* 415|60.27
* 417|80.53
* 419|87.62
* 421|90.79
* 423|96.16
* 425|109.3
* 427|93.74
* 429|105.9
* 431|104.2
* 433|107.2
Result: 100.2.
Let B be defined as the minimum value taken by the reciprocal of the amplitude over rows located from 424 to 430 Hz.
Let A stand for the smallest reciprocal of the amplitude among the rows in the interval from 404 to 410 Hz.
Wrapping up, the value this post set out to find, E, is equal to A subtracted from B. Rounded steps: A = 0.0112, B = 0.0091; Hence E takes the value -0.0020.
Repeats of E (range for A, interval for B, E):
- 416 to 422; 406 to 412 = 0.0019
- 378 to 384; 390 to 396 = -0.0003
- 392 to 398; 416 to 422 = 0.0017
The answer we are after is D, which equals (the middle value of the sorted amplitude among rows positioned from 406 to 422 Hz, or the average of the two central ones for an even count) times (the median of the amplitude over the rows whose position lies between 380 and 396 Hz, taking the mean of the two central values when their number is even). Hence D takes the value 6746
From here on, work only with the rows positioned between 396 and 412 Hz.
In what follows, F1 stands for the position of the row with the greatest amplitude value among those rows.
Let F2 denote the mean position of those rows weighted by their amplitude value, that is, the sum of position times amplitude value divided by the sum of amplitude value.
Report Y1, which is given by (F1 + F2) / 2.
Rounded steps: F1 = 397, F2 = 402.9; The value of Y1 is 399.9 Hz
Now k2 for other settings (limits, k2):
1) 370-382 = 101.1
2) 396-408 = 104.2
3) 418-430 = 105.9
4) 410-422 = 87.62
